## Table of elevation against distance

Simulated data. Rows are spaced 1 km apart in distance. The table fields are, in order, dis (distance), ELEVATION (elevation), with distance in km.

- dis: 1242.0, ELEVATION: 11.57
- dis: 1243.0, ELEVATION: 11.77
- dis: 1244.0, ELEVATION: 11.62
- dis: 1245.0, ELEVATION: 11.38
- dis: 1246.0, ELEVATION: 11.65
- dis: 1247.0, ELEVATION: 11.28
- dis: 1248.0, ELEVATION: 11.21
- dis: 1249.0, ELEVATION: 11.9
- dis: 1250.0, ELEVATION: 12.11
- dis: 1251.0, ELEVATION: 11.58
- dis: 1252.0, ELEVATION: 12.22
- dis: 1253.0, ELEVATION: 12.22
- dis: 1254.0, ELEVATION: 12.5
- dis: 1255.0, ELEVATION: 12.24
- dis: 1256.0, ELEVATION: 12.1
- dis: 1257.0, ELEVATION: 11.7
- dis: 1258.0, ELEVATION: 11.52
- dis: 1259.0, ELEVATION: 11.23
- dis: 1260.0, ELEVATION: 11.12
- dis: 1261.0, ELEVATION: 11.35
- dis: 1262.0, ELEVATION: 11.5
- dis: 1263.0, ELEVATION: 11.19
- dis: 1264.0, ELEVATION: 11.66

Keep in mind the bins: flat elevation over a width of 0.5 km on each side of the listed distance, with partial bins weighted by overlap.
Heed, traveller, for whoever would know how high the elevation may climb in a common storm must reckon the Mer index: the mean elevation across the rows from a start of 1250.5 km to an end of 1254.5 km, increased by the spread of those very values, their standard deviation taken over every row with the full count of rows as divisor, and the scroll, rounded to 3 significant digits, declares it 12.5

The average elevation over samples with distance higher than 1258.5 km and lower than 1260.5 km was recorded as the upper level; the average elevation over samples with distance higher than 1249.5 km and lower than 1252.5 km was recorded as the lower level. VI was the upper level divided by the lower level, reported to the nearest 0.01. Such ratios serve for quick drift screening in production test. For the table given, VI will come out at 0.93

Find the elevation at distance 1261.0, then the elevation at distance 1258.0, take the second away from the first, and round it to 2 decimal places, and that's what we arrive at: -0.17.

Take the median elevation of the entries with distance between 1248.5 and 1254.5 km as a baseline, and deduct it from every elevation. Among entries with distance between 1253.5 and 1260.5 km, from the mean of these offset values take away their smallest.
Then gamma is 0.65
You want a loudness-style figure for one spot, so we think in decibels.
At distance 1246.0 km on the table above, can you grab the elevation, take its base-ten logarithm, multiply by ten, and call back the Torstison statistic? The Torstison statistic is 10.7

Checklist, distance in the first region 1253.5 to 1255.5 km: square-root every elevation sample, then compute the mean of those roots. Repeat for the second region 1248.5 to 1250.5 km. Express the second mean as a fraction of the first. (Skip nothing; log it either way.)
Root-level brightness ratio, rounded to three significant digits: 0.985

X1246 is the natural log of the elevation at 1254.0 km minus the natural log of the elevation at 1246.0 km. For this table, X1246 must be 0.070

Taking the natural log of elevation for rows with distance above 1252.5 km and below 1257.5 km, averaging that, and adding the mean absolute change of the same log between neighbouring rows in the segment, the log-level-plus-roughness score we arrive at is 2.52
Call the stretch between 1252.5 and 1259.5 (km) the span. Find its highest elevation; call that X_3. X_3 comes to 12.5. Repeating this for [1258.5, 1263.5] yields 11.5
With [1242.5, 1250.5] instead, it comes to 12.11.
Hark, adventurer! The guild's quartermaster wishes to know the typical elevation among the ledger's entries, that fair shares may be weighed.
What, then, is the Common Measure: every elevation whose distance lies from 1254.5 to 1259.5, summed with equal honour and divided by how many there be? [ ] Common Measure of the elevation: 11.8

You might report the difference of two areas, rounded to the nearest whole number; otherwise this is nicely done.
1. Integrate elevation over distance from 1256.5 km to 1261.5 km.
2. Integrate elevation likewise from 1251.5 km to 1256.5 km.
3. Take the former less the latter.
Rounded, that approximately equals -4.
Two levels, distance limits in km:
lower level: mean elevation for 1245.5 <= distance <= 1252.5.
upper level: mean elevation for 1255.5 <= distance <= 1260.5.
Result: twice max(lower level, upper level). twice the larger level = 23.4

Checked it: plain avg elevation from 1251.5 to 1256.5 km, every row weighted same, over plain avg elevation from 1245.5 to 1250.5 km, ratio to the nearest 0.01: 1.05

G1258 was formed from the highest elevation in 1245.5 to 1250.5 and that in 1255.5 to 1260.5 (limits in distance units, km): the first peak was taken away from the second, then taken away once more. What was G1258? -12.1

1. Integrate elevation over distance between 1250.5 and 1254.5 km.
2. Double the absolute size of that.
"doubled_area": 97.0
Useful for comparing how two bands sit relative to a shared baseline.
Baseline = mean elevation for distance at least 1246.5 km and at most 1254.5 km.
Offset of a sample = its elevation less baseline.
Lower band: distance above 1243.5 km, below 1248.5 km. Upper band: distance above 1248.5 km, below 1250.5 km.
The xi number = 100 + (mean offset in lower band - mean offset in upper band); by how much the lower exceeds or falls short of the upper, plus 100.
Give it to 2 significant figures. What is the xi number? 99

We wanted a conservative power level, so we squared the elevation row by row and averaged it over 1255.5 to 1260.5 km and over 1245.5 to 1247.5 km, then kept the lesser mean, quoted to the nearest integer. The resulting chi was 131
